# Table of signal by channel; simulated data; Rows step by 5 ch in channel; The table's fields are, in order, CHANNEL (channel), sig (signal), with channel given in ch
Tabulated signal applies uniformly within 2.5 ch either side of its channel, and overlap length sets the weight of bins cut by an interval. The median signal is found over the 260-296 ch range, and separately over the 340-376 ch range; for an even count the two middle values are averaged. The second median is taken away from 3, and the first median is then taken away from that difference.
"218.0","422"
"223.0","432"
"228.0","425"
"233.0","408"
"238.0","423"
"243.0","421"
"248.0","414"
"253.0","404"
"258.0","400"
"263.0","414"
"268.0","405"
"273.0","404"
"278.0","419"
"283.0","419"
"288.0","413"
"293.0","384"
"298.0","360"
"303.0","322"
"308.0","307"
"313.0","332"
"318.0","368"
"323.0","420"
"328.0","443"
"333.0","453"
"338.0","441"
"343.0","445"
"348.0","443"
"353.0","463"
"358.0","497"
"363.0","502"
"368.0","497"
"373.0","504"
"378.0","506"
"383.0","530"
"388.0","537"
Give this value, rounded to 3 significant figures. -907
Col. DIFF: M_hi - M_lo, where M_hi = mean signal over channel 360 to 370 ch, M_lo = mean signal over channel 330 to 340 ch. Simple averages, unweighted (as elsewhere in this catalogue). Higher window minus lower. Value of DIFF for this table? 52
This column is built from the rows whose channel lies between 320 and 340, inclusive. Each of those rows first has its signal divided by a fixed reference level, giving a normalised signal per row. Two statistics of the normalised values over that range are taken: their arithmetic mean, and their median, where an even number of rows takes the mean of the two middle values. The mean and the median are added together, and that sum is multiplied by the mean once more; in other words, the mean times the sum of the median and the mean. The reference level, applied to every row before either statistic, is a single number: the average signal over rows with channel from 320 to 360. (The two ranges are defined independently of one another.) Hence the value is 1.91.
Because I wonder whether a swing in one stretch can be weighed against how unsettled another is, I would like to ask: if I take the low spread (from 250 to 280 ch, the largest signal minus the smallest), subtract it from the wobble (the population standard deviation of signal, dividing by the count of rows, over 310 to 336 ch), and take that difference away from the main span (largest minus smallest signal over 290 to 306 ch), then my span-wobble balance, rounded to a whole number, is 35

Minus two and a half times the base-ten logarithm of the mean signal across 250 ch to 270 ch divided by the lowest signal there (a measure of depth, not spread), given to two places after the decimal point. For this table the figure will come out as -0.02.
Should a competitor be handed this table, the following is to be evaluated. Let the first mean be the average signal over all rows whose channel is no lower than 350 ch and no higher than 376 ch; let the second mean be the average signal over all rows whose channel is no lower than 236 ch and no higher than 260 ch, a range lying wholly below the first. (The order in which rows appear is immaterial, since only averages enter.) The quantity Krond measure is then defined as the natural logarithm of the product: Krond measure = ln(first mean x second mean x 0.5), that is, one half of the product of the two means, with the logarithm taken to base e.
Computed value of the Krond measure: 11.5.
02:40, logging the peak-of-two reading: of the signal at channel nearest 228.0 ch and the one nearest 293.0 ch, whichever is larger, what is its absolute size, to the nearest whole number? 425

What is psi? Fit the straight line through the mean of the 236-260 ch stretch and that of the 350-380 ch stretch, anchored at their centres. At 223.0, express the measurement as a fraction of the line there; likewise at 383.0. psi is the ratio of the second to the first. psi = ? 0.96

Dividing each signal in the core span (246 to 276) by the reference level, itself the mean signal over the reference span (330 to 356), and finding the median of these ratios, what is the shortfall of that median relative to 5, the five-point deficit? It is 4.10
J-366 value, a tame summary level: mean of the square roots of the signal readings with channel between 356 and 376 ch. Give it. 22.4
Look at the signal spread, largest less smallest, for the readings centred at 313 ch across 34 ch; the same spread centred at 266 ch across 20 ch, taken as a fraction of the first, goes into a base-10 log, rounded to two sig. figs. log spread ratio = -0.99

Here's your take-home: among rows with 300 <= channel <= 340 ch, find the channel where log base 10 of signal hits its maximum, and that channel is 333.0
